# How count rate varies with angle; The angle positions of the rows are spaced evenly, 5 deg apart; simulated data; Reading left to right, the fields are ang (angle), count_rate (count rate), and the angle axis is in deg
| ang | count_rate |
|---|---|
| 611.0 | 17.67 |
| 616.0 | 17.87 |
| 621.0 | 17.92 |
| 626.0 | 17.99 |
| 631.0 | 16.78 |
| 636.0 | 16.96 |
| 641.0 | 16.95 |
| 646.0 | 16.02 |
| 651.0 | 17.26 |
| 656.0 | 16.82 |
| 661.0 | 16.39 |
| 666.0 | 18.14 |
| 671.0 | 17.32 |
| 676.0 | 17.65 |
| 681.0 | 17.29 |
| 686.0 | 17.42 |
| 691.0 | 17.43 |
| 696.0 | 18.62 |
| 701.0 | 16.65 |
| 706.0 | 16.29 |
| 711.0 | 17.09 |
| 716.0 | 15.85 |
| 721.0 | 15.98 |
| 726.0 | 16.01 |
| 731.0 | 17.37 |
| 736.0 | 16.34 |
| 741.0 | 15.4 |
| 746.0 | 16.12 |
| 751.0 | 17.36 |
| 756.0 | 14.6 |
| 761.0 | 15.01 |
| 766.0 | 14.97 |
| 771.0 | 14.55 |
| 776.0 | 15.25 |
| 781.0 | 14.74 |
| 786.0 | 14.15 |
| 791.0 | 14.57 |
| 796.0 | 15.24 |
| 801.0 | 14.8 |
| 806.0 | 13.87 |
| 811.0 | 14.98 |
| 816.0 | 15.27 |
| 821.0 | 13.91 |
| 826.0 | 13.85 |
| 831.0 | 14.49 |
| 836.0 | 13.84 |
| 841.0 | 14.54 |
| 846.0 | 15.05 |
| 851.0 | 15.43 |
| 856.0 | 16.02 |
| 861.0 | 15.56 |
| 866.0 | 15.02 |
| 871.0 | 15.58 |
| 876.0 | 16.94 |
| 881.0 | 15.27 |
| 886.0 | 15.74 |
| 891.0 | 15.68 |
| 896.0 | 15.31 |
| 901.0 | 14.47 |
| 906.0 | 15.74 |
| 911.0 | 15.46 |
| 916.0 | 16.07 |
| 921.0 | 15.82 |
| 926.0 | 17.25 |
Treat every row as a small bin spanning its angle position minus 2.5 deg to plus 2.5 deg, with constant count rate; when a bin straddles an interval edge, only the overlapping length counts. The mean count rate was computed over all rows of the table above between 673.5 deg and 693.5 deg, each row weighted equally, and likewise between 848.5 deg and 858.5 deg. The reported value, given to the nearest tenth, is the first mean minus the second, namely 1.7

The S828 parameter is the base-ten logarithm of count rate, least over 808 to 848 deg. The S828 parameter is 1.141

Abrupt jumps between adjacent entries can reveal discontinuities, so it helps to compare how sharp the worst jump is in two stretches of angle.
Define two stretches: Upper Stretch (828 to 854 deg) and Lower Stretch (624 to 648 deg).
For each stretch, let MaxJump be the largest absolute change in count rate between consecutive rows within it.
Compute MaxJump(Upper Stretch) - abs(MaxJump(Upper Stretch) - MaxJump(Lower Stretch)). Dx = 0.2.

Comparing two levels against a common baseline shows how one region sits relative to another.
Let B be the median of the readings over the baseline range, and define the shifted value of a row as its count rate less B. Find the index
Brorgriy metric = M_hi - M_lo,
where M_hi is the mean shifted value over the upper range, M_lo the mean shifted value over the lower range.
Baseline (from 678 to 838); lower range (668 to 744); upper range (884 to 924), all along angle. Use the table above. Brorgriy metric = -1.3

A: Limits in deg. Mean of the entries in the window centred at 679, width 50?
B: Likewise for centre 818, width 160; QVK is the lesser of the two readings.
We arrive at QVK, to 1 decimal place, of 15.1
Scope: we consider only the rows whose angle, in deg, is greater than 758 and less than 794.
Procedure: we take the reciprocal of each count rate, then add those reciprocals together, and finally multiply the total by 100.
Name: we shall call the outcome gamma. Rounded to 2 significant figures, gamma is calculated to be 47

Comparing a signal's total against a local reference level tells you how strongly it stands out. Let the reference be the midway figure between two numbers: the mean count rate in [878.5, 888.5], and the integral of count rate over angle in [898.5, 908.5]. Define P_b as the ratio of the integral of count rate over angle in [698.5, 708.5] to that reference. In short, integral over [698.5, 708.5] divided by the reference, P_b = 1.98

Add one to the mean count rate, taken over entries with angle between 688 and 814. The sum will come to 16.7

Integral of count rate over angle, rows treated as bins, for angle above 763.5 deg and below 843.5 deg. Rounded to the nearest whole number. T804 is 1165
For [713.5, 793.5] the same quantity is 1241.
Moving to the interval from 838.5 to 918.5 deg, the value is 1239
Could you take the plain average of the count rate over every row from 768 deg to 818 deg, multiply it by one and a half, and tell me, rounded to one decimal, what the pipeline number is 22.1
